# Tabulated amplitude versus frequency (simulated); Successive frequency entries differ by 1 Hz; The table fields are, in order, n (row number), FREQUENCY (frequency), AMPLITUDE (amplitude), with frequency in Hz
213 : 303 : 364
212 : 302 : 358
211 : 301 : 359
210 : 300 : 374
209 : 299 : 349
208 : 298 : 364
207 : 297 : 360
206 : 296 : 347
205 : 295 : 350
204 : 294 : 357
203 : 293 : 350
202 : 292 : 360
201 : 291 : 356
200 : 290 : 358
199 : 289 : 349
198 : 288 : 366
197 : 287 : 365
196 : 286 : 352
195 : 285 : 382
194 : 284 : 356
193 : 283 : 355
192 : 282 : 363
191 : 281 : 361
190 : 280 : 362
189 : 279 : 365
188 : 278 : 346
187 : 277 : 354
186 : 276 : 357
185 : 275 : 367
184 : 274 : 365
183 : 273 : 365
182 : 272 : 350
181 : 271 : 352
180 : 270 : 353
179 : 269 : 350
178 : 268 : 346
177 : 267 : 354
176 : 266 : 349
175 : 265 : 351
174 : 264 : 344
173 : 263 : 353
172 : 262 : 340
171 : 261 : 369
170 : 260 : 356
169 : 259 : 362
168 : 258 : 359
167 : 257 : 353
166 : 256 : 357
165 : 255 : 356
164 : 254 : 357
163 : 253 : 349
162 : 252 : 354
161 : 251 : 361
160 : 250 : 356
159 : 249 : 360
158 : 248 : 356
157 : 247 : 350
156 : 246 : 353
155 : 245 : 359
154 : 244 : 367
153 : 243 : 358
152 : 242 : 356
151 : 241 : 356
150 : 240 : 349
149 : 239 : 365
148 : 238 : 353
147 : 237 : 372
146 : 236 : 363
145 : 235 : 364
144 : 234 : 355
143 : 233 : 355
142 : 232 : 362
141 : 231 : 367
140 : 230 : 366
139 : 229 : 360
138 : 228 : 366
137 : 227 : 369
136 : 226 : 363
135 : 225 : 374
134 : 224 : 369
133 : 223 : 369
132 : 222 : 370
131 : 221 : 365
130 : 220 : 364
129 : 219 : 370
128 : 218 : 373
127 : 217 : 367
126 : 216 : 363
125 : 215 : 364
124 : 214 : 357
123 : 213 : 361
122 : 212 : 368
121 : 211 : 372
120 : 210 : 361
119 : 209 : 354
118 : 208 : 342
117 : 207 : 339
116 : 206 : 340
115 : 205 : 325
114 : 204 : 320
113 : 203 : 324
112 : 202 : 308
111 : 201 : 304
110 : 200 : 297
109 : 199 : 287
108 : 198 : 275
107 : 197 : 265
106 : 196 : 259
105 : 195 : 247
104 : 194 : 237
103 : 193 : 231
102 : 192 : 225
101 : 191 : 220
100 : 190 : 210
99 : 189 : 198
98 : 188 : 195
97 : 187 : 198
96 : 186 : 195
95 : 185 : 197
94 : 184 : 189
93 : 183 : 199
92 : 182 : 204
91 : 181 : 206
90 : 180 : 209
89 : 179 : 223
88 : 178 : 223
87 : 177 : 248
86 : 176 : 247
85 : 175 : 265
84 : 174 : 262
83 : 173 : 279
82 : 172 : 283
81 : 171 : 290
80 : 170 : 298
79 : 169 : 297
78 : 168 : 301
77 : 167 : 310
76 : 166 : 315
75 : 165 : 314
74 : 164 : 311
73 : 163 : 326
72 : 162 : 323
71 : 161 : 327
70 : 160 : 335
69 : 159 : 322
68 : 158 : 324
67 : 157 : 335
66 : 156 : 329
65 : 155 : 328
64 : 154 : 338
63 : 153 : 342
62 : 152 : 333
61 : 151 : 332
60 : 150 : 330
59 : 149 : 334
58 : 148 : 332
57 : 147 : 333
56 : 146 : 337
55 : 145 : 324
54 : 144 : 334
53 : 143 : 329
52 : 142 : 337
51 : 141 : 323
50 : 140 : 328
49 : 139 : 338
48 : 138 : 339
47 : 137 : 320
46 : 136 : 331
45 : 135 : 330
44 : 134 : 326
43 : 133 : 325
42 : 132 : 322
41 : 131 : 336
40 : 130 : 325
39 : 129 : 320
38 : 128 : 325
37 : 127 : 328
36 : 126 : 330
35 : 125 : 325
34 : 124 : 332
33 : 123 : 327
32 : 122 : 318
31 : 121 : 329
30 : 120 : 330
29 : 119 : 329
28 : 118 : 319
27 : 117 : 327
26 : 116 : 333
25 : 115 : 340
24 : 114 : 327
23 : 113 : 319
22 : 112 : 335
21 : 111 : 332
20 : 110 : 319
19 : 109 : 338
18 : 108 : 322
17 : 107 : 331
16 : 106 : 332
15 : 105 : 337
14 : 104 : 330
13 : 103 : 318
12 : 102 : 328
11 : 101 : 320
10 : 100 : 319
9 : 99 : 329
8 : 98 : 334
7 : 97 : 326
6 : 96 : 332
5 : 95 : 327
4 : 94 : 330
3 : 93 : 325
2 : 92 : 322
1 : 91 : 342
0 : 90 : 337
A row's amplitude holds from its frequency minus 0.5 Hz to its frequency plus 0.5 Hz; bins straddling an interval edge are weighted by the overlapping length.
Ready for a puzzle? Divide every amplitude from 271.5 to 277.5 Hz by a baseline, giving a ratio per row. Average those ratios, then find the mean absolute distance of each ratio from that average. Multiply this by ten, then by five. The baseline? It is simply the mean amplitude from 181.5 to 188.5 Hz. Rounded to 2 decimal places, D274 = 1.53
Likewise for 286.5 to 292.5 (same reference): 1.19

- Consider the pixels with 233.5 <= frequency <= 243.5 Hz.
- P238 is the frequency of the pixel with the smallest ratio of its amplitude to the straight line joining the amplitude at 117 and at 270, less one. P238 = 240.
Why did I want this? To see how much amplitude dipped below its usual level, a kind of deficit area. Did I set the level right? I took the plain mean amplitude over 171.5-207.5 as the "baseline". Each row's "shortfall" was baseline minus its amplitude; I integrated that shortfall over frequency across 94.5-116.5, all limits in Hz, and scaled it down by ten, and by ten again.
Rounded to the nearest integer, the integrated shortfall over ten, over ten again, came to -17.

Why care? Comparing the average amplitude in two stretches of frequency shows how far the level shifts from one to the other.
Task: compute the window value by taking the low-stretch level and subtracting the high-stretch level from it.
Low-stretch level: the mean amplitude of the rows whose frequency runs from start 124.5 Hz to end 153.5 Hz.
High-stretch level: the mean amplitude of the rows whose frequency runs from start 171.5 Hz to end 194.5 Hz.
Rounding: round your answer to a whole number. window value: 106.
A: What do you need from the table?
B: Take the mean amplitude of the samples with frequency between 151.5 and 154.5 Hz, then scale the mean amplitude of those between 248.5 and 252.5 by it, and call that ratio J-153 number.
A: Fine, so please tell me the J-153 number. 1.06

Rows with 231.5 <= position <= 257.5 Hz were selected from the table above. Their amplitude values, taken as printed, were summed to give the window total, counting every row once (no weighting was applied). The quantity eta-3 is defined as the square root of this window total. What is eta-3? 96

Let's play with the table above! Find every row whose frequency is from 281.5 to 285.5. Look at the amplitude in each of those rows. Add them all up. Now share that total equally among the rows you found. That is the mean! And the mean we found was 364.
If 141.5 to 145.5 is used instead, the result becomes 331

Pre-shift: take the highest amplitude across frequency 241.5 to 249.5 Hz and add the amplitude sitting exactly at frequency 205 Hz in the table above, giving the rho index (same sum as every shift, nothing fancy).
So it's 692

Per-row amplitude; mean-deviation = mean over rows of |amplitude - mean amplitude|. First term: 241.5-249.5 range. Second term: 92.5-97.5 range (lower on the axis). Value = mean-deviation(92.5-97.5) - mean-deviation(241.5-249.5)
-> -1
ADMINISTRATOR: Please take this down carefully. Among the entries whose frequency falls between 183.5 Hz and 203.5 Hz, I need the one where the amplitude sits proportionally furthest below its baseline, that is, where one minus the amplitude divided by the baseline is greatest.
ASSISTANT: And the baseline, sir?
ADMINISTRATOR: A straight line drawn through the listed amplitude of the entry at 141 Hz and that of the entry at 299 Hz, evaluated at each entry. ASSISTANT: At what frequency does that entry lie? 184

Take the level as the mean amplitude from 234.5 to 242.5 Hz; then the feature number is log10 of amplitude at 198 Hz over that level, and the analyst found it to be -0.12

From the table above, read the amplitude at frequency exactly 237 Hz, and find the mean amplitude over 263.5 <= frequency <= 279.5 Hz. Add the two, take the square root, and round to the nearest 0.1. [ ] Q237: 26.9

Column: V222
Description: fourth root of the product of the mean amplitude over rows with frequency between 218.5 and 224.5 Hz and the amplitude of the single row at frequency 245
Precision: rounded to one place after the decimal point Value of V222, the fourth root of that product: 19.1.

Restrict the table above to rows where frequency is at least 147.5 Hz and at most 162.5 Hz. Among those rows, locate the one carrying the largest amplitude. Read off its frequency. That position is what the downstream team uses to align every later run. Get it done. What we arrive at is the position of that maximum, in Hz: 153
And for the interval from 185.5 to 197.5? 197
